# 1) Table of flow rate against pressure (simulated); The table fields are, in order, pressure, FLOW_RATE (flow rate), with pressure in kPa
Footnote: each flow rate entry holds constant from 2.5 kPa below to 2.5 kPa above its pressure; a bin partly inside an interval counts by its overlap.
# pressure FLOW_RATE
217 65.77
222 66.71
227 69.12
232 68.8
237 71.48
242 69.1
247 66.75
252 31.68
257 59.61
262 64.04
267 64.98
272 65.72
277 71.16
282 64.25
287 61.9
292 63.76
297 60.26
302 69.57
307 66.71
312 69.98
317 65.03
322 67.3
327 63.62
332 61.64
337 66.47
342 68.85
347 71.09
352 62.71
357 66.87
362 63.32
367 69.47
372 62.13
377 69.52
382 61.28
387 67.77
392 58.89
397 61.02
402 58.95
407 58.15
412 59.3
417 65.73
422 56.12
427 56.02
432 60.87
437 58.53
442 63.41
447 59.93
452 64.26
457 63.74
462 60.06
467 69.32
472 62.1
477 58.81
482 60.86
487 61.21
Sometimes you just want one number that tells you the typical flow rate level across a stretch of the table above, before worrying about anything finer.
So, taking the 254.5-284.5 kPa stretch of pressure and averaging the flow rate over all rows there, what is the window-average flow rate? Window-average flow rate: 65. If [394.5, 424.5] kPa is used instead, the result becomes 60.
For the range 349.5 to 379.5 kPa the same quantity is 66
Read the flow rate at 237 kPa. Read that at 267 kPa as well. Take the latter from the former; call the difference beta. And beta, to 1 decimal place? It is 6.5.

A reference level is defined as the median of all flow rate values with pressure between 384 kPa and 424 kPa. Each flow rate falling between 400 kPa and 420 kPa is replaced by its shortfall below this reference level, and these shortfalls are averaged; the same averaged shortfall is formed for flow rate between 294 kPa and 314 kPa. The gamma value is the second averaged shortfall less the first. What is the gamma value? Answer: -6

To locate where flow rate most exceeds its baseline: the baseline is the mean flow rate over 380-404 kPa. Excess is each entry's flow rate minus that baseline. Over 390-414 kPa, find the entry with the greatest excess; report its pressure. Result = 397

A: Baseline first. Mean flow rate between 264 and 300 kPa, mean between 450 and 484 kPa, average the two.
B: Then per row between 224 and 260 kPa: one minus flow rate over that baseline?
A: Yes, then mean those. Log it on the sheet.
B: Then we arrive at 0.02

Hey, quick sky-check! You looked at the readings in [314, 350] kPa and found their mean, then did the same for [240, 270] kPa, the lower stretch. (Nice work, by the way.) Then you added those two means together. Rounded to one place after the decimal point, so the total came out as 125.6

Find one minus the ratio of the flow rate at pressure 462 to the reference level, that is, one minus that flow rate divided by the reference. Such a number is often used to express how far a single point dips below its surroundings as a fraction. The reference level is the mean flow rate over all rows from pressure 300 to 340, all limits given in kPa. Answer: 0.09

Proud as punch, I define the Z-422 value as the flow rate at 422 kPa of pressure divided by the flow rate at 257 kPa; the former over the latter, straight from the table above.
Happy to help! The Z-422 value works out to 0.94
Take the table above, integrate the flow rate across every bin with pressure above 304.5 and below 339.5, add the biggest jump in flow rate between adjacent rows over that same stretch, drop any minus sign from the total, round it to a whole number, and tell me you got 2309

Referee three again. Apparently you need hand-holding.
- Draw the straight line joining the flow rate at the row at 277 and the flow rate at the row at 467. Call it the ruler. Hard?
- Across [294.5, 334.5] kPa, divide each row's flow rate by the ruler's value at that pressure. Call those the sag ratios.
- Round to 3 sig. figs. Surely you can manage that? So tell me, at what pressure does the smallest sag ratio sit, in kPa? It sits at 297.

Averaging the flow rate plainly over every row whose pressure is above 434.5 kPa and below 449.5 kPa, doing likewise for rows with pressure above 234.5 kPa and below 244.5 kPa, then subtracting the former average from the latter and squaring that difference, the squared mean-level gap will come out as 93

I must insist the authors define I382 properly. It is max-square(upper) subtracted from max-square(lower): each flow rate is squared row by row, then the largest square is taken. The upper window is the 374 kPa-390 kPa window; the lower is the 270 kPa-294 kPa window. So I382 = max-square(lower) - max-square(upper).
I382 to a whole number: 231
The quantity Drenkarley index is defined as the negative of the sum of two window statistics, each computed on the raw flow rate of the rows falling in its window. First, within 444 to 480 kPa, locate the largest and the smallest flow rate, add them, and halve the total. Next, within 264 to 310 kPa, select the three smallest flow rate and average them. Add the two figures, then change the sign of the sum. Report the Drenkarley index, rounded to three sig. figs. -126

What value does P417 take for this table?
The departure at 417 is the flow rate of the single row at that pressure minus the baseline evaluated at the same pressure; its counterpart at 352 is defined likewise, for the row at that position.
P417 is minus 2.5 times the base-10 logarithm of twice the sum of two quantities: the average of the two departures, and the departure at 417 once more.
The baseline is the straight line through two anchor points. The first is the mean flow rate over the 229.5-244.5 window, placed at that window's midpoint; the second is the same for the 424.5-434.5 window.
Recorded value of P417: -3.22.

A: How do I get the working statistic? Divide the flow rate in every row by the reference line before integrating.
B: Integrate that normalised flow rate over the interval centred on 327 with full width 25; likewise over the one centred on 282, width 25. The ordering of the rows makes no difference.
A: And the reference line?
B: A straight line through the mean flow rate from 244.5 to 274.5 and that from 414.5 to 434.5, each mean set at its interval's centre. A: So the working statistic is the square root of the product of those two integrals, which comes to 27.6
